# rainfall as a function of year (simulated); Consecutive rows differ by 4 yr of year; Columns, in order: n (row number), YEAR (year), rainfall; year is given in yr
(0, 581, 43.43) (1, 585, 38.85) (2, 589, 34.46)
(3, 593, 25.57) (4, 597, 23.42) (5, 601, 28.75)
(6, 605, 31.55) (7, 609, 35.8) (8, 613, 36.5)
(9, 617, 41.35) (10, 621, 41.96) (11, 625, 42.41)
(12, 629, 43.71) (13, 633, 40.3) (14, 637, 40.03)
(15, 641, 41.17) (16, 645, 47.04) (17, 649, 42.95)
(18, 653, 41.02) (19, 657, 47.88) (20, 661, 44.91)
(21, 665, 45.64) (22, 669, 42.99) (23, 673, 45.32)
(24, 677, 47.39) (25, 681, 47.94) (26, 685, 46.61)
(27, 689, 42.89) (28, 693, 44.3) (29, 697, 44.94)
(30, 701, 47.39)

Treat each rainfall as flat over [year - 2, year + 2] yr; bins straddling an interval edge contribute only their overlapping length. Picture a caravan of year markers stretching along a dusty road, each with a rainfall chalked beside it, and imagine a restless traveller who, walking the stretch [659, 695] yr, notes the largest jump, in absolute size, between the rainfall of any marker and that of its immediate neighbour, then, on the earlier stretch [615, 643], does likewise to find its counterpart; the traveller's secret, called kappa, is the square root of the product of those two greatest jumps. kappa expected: 3.6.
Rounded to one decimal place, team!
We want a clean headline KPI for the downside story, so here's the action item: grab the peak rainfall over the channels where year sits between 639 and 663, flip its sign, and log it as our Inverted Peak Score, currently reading -47.9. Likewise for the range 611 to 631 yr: -43.7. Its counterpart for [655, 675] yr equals -47.9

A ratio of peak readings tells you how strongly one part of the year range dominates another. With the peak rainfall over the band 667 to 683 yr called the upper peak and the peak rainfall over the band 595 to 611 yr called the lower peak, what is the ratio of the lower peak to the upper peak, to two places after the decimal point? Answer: 0.75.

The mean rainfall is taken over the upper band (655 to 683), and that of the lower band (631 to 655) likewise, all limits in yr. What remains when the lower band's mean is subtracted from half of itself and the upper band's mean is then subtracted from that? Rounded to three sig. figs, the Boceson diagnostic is -67.1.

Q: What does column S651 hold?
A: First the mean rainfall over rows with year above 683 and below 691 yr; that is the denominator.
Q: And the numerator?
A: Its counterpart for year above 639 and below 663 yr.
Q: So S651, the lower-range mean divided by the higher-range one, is 0.99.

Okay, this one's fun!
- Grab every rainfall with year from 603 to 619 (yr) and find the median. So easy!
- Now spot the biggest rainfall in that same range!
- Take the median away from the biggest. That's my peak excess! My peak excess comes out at 5.2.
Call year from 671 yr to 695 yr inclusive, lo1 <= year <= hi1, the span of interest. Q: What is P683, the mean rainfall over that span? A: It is 46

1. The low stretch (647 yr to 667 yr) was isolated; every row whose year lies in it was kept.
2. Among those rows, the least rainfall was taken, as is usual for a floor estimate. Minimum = 41.02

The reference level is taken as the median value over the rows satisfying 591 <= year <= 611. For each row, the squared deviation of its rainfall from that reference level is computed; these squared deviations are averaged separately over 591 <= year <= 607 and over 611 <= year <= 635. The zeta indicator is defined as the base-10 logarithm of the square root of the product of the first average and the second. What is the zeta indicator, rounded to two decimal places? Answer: 1.63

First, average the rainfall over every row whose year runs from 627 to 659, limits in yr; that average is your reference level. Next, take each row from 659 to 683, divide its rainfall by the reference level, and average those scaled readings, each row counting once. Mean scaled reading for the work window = 1.06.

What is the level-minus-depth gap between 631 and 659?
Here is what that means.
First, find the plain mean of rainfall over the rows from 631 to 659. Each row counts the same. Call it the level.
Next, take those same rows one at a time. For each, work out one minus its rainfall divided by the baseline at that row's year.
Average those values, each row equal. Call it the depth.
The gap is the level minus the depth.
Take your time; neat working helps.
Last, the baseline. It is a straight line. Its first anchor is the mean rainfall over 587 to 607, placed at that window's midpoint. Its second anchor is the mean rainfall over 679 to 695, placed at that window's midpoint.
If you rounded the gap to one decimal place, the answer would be 43.1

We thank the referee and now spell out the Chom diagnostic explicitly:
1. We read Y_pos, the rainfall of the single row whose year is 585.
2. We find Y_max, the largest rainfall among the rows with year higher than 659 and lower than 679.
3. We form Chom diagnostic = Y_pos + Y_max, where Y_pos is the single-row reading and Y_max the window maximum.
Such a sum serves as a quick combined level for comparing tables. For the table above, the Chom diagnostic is 86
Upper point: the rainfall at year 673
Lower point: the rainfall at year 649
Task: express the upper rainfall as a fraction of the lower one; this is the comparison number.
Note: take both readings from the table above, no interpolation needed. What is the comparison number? 1.06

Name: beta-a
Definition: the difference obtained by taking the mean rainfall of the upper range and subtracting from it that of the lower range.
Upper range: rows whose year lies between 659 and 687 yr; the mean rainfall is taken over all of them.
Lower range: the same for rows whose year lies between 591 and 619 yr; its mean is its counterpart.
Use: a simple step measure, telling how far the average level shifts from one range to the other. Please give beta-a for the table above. 14.0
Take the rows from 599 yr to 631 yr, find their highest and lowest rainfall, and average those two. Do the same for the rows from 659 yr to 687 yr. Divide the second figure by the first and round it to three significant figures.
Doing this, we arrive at 1.25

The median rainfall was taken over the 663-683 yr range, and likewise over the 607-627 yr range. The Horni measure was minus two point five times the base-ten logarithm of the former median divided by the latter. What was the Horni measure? -0.11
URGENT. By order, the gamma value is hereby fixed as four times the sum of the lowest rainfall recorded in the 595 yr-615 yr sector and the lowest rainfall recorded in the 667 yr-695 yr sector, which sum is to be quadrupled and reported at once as 265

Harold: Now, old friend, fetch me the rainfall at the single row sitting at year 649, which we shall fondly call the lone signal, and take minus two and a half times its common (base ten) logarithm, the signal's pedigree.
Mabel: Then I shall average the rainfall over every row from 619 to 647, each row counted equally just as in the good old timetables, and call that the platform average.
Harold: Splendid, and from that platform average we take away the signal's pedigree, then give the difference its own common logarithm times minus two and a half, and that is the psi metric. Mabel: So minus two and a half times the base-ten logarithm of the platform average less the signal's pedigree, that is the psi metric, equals -4.17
